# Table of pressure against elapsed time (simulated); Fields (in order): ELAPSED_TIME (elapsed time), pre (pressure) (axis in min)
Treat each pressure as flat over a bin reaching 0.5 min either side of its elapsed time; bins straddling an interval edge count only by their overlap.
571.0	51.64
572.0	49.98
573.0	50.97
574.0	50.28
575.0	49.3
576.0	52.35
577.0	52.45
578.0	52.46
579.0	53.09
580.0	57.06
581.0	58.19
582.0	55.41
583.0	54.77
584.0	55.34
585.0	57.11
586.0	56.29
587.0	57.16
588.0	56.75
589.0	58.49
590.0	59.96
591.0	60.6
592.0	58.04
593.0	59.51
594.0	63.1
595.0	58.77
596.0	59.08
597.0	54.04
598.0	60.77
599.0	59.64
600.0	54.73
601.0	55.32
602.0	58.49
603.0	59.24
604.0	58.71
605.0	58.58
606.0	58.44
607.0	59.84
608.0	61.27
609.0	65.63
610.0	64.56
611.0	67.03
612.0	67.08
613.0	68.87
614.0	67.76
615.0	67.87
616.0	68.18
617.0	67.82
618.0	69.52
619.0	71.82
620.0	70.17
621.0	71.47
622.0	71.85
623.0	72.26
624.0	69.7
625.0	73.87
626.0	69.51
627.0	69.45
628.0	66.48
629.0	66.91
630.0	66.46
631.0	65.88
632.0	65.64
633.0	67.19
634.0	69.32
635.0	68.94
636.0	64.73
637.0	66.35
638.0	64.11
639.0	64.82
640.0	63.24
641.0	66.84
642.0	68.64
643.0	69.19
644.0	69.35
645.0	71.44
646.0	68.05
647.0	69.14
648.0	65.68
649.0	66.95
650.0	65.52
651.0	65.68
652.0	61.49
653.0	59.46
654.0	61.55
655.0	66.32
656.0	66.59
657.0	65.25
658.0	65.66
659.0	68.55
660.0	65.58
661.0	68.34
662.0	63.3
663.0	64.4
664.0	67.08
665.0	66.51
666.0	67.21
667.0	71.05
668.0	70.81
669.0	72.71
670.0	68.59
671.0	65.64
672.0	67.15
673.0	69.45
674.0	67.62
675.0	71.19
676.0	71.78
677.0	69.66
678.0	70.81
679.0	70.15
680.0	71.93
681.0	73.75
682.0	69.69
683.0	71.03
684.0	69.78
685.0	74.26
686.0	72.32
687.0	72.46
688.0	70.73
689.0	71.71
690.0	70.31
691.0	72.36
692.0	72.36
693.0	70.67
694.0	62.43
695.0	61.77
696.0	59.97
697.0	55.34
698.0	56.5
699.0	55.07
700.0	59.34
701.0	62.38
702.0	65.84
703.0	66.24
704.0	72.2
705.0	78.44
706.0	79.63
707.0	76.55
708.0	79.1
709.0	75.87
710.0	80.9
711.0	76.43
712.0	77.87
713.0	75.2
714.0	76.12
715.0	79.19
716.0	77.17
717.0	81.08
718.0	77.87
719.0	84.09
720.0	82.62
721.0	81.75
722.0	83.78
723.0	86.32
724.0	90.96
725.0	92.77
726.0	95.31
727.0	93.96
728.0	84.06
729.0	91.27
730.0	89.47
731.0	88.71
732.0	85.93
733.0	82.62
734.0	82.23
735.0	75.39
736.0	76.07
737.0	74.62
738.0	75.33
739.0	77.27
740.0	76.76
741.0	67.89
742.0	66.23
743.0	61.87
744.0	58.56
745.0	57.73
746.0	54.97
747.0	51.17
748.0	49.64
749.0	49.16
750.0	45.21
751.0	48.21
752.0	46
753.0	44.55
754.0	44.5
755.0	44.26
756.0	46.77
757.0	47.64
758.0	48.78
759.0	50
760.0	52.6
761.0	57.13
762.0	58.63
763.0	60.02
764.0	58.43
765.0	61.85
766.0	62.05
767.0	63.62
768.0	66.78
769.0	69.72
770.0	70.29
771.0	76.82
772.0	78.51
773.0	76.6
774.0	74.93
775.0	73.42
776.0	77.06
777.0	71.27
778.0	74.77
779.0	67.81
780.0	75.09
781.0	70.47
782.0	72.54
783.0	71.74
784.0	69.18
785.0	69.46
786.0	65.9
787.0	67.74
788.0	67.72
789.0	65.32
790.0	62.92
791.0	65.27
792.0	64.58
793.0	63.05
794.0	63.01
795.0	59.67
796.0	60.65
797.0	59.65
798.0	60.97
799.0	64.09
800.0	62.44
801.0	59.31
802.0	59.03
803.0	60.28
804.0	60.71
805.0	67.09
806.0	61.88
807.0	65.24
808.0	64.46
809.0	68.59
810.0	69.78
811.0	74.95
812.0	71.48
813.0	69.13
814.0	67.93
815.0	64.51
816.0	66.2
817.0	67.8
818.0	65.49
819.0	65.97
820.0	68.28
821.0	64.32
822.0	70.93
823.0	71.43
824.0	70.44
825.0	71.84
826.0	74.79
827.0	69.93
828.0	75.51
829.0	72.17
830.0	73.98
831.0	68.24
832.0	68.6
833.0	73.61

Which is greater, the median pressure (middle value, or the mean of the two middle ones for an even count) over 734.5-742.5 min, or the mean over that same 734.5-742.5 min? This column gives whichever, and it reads 75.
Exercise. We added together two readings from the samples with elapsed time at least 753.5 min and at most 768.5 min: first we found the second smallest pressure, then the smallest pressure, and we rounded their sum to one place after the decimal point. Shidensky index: 88.8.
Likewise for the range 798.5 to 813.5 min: 118.3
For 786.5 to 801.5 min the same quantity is 119.0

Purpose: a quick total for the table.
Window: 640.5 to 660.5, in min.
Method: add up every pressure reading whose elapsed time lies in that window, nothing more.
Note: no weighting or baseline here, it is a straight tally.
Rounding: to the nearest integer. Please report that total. 1327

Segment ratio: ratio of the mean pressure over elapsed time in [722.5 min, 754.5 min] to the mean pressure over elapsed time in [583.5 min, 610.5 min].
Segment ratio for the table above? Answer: 1.2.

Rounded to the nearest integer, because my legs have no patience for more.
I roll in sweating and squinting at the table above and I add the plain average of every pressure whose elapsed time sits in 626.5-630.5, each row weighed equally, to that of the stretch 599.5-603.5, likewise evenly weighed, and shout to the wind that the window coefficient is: 124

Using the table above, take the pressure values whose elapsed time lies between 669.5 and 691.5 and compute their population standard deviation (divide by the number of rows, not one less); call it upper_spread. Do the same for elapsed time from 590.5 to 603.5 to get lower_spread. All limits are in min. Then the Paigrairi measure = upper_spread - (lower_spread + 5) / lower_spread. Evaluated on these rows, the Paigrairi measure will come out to -1.0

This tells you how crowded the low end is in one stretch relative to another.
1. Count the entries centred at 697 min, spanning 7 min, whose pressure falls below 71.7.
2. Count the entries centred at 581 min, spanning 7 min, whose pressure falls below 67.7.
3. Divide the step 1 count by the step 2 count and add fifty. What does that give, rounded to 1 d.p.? 51.0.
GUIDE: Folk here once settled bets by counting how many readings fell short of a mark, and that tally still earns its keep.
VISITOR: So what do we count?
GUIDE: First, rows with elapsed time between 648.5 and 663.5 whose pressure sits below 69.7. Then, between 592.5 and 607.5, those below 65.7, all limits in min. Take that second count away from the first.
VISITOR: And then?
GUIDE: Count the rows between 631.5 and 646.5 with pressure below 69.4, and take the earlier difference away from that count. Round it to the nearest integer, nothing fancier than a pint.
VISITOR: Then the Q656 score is 14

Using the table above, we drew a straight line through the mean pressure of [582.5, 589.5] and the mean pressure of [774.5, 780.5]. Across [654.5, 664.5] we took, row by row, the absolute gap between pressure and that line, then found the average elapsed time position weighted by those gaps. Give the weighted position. 659.1 min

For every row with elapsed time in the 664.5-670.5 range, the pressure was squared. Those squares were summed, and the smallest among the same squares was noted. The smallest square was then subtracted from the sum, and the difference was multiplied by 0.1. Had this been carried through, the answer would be 2457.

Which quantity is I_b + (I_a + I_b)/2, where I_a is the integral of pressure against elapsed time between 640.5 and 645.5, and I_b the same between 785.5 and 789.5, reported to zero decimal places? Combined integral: 573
